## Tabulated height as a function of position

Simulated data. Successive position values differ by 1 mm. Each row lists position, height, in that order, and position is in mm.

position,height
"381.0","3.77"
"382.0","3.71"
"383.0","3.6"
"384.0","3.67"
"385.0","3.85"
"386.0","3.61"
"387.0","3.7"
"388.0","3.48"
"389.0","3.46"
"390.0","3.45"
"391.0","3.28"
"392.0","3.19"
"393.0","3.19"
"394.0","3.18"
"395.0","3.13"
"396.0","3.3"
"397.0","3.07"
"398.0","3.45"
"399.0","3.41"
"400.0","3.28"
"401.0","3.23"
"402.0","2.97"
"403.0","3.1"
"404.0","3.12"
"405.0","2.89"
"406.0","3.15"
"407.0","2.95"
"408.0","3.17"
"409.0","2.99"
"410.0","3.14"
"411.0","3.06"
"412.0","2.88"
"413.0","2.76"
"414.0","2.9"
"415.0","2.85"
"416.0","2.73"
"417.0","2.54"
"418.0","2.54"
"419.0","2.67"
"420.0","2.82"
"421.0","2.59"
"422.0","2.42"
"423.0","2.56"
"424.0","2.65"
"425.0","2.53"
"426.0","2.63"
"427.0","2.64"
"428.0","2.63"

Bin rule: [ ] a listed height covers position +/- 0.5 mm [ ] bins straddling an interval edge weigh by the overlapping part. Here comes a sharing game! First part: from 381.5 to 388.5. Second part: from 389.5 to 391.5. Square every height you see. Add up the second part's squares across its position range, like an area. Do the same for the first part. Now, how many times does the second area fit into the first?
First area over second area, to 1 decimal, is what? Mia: 4.1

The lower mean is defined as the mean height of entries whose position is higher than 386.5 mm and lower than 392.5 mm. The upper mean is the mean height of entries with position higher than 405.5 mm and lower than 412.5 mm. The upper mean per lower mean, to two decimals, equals 0.89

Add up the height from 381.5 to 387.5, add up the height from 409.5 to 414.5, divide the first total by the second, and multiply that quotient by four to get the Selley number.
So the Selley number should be 6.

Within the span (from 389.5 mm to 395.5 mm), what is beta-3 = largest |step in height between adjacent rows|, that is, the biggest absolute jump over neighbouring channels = 0.170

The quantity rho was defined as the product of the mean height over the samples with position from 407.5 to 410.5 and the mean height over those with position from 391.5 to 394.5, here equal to 10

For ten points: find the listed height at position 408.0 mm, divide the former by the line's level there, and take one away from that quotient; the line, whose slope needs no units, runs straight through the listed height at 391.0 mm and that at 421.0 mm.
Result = 0.10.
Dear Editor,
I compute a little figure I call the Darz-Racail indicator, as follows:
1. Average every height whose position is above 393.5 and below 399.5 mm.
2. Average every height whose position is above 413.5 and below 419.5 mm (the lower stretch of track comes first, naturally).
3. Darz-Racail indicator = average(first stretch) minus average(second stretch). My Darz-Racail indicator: 0.6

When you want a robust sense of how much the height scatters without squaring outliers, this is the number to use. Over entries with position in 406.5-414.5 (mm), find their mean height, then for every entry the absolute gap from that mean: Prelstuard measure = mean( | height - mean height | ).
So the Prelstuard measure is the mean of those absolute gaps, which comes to 0.109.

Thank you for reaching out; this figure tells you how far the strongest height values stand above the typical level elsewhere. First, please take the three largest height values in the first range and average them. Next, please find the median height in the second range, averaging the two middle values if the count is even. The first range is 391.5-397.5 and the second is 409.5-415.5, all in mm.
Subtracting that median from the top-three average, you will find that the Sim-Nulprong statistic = 0.34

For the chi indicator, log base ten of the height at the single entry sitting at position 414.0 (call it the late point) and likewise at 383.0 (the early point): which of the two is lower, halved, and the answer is 0.231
